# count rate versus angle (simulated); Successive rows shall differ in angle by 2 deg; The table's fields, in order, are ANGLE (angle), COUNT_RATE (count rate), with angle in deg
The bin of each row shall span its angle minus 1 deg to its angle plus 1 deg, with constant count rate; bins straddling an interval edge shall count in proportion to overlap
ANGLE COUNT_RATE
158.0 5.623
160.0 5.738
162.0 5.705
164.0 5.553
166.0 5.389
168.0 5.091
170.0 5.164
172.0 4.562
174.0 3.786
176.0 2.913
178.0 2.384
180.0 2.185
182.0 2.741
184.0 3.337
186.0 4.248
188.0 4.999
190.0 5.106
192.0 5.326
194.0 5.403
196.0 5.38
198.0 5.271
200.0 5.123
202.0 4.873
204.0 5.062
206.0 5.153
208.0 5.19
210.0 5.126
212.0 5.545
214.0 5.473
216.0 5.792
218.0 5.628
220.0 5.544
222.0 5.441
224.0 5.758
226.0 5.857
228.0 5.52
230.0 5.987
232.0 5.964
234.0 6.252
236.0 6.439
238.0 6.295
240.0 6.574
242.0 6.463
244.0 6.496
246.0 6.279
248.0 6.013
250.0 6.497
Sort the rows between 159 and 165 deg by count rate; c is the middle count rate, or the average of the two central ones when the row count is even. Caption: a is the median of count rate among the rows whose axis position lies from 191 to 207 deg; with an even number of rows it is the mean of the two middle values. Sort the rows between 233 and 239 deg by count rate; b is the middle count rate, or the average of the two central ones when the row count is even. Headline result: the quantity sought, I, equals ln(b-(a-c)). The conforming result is 1.9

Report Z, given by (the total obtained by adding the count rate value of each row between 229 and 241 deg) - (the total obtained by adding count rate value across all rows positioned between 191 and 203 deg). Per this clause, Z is 6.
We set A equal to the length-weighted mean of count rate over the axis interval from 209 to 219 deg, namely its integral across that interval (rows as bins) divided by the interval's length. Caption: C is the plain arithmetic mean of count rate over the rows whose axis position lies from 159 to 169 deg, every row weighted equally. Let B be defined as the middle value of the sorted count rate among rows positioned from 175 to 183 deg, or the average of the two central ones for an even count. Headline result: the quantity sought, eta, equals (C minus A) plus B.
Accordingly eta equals 3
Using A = 5.5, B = 2.6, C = 5.5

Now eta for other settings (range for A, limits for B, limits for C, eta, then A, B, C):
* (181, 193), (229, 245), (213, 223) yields 8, 4.3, 6.4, 5.6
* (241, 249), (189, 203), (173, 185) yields 2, 6.3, 5.3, 2.9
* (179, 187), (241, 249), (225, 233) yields 9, 3.1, 6.4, 5.8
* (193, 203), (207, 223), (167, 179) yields 4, 5.2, 5.5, 4.0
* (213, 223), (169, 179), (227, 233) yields 4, 5.6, 3.8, 5.8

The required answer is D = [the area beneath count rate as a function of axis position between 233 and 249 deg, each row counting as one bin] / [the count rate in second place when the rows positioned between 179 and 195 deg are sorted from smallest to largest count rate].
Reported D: 37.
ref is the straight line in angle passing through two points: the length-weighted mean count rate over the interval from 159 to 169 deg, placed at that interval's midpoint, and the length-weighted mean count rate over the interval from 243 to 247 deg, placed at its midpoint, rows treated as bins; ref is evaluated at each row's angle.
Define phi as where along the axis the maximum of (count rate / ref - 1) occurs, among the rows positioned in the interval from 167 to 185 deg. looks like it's 170.0 deg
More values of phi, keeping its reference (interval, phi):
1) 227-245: 240.0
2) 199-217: 216.0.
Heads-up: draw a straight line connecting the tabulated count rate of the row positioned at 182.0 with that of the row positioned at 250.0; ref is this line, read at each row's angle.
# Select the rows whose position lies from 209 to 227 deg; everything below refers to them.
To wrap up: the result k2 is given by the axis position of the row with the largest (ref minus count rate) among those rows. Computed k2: 222.0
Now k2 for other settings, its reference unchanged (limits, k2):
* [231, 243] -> 242.0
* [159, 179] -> 178.0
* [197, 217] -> 210.0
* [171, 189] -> 180.0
